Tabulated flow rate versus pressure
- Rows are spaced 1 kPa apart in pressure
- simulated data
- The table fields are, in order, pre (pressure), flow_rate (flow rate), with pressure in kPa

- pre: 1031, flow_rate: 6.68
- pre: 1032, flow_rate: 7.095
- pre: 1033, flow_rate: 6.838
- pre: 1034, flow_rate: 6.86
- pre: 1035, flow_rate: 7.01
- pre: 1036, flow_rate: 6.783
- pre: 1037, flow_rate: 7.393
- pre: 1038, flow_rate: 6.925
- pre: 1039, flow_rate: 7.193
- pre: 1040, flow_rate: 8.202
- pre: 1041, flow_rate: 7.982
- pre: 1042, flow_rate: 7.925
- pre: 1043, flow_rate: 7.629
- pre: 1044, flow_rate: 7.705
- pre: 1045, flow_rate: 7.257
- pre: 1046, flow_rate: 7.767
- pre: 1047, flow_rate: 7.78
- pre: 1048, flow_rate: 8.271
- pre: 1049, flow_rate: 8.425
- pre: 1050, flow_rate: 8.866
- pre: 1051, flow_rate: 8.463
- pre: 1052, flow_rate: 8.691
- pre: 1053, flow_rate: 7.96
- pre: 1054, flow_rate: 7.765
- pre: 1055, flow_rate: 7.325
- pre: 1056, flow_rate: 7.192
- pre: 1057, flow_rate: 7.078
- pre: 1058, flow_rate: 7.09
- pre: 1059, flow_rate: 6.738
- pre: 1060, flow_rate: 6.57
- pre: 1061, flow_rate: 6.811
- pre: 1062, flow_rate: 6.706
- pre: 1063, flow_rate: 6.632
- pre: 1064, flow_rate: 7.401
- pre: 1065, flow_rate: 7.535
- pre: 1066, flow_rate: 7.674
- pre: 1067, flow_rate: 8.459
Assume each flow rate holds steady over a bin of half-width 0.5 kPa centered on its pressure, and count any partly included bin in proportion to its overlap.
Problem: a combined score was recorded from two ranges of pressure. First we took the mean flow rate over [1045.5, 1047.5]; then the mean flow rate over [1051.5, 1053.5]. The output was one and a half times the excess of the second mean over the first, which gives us 0.83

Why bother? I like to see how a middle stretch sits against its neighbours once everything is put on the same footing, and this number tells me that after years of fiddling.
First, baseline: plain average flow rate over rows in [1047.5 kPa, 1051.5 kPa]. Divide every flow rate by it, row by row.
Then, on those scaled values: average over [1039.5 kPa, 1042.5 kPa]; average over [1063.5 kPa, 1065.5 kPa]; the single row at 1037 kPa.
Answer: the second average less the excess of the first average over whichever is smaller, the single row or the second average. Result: 0.80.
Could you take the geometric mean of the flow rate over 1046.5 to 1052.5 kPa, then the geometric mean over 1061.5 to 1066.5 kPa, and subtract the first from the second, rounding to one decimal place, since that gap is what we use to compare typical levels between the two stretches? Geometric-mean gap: -1.2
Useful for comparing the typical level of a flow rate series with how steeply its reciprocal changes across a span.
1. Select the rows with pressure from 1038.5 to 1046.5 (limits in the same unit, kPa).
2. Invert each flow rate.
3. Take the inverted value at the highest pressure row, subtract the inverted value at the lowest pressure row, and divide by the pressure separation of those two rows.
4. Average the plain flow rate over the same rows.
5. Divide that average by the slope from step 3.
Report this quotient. -5251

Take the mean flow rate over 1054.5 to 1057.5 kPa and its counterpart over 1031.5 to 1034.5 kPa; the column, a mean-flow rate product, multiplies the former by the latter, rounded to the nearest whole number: 50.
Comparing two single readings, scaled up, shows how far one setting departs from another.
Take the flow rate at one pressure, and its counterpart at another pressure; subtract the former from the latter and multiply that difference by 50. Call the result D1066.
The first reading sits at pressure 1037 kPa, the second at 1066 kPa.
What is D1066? 14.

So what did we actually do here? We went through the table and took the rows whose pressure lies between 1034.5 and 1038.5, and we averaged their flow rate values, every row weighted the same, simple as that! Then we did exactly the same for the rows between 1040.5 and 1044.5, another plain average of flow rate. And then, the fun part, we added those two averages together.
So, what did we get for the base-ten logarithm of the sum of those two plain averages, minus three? -1.83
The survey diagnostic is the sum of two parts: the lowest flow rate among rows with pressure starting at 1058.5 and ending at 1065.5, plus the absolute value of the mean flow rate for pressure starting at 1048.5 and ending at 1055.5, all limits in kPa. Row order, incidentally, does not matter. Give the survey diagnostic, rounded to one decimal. 14.8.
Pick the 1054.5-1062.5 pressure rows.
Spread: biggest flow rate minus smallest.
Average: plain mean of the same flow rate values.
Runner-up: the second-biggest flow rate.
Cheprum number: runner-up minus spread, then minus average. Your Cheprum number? -0.50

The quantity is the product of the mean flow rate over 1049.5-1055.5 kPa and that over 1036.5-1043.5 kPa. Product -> 62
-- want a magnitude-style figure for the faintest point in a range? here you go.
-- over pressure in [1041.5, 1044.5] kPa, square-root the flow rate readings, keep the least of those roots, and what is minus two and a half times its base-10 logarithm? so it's -1.10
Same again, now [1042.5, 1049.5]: -1.08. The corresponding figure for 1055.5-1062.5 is -1.02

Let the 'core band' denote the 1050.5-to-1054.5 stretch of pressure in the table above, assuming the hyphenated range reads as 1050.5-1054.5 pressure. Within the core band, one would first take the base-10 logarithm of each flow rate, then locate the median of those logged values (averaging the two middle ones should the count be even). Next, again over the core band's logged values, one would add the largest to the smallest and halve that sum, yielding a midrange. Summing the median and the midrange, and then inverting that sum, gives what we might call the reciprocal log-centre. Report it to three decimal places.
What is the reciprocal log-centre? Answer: 0.547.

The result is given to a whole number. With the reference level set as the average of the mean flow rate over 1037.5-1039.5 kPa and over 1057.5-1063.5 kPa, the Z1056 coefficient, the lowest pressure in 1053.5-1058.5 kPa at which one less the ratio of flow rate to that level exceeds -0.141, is 1054 kPa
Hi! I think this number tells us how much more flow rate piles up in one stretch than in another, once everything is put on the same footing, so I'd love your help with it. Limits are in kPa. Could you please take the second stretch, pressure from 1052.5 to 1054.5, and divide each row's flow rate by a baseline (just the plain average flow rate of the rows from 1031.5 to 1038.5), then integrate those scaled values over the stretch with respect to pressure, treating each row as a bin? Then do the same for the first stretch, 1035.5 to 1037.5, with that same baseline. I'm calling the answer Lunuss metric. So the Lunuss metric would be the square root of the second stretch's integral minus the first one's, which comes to 0.47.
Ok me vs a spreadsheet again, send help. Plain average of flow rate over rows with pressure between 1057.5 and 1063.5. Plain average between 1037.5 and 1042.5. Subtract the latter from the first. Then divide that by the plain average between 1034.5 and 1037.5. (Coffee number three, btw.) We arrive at -0.13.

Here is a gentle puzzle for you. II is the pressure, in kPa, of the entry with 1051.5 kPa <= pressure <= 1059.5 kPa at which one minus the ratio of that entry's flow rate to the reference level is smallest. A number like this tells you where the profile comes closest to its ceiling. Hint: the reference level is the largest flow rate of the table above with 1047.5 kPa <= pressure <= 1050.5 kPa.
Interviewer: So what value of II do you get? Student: 1052 kPa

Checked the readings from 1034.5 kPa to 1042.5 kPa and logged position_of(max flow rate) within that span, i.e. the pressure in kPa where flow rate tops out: 1040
